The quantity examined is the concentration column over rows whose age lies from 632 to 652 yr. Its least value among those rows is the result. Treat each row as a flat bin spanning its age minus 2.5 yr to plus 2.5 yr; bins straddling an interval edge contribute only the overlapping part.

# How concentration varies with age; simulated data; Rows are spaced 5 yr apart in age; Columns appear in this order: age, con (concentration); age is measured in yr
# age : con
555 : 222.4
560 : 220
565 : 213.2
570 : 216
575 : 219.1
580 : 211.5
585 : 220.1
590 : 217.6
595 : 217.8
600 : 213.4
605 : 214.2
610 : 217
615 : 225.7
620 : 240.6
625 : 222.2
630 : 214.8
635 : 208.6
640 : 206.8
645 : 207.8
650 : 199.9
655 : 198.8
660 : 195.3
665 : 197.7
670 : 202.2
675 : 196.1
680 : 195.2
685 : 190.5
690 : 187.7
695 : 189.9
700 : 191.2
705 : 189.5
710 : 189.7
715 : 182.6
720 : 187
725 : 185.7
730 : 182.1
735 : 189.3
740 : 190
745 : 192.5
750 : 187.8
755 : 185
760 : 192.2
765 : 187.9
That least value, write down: 199.9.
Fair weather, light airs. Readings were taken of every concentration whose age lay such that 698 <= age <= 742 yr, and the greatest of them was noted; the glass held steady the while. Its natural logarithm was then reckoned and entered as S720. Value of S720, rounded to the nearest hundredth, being 5.25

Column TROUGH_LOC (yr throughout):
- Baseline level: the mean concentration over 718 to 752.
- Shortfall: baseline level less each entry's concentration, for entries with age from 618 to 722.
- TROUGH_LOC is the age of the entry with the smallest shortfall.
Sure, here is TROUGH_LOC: 620 yr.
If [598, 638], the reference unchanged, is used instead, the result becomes 620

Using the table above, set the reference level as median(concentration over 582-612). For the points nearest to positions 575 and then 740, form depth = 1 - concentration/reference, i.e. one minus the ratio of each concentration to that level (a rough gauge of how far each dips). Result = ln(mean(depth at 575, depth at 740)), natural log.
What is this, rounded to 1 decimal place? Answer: -2.8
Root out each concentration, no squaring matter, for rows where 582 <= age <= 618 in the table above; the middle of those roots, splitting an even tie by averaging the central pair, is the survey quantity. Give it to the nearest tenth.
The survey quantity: 14.8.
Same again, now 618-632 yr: 14.9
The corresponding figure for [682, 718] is 13.8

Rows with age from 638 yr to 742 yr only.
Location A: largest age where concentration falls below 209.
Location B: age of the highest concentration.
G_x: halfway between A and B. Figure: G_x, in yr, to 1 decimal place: 692.5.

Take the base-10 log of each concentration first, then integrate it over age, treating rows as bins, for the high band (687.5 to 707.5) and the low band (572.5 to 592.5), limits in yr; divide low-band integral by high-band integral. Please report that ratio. 1.03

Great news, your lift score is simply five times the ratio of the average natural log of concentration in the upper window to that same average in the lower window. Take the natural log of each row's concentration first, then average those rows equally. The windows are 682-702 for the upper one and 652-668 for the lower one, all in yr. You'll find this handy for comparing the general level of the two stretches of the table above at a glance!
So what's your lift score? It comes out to 4.96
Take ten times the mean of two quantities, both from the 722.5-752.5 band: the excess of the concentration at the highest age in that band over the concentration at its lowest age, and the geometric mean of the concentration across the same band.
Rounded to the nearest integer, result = 950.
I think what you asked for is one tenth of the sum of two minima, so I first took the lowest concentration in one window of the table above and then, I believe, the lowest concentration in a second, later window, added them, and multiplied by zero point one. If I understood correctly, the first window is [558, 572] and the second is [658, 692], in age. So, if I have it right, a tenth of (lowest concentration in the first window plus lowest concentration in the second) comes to 40.1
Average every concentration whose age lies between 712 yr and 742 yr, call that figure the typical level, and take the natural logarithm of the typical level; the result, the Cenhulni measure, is 5.23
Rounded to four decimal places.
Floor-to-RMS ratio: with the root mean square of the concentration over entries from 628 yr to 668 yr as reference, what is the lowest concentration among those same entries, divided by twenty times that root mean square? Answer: 0.0479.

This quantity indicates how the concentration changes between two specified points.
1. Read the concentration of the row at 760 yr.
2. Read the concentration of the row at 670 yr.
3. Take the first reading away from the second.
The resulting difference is 10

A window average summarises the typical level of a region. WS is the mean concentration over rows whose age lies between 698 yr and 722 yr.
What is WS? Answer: 188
